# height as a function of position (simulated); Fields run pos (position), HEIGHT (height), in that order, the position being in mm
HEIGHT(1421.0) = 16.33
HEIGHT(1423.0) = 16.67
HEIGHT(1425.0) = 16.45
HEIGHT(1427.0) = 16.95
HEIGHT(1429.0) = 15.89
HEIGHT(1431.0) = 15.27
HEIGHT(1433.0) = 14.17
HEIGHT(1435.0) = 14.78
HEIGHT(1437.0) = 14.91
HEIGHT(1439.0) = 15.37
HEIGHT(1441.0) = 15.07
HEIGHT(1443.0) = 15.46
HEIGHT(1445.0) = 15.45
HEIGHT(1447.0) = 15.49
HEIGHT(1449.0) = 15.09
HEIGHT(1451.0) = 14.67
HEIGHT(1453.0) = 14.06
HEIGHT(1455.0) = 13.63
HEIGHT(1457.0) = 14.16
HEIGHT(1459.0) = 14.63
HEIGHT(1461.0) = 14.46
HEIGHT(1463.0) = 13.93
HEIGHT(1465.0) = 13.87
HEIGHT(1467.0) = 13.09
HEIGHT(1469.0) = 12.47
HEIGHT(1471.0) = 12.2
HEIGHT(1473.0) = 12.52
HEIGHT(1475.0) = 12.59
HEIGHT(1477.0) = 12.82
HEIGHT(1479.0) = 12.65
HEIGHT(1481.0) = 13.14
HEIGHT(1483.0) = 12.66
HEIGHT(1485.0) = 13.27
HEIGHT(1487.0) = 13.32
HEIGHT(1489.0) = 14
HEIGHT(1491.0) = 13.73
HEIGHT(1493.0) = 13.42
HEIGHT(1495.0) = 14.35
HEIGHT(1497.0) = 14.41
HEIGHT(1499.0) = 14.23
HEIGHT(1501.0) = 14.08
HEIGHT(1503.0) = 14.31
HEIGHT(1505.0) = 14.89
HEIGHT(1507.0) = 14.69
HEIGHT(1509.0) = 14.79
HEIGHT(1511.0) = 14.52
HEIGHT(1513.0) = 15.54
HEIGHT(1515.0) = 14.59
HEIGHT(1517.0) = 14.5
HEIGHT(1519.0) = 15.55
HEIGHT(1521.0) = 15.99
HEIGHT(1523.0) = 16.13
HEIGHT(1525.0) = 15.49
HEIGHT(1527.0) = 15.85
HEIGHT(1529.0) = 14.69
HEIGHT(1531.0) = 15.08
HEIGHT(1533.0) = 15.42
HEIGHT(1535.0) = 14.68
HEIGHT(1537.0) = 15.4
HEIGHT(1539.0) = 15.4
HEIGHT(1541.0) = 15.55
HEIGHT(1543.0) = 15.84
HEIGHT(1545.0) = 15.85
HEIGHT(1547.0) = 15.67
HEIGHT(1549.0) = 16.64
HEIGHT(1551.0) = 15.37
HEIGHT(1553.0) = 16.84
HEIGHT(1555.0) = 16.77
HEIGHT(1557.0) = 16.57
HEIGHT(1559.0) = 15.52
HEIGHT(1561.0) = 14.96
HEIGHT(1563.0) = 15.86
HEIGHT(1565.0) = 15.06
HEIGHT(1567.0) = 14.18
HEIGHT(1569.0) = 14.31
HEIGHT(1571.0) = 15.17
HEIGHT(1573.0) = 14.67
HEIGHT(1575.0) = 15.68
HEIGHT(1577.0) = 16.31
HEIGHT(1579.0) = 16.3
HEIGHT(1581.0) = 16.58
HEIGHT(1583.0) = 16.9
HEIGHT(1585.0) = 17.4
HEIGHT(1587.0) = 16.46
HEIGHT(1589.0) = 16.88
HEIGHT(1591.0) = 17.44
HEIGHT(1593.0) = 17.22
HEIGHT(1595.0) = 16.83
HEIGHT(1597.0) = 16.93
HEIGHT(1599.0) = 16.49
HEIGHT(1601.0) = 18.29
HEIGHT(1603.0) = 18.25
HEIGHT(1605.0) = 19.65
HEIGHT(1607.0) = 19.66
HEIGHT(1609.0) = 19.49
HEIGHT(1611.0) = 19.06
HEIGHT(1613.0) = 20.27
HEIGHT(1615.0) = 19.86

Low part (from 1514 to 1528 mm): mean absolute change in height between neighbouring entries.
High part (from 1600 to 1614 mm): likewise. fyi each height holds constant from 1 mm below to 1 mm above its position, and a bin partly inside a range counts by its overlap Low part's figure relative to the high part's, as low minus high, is -0.1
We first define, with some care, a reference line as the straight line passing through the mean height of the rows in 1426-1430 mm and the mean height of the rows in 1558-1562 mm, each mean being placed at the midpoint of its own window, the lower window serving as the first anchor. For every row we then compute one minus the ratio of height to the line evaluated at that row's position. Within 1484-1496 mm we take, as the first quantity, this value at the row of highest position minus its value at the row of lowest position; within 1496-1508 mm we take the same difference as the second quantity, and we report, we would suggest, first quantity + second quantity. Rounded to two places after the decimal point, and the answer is -0.10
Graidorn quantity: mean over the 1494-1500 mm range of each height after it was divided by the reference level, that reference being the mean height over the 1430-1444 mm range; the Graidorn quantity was 0.96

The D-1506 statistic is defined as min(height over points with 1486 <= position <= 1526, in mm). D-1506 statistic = 13.32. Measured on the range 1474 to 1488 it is 12.59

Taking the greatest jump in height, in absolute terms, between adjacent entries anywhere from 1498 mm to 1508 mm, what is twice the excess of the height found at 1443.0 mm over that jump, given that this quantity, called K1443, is 29.8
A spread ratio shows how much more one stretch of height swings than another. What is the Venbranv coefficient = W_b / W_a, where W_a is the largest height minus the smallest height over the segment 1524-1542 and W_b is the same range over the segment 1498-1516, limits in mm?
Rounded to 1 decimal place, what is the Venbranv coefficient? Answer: 1.2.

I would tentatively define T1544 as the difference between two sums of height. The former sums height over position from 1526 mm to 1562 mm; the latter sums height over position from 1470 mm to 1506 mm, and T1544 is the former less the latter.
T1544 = 40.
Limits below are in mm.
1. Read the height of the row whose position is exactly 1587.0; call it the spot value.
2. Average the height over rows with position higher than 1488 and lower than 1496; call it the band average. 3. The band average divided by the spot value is 0.84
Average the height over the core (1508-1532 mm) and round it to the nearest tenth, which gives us 15.2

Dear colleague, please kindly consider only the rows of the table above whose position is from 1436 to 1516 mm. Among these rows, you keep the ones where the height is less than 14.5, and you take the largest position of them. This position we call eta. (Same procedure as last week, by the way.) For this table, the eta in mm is 1503.0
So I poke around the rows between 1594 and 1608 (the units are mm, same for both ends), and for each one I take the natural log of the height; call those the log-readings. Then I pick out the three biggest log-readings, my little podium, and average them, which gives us 2.95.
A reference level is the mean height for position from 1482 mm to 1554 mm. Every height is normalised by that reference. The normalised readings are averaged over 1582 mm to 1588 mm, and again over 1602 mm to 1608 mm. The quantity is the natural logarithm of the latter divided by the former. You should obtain 0.13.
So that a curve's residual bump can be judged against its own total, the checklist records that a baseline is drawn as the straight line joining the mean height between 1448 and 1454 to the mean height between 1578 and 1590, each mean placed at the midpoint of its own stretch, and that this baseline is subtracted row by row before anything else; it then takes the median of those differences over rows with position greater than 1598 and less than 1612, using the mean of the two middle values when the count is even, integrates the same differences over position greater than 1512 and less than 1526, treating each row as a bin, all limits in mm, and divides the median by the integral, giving -0.44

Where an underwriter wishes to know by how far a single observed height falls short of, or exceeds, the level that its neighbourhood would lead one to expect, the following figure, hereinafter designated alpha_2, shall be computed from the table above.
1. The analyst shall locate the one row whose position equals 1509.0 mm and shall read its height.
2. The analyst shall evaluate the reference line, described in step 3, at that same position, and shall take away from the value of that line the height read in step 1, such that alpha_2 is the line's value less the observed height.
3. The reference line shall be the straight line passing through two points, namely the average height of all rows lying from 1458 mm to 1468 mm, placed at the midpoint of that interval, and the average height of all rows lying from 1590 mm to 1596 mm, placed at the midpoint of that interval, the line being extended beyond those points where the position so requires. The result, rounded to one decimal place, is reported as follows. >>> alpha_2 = 0.3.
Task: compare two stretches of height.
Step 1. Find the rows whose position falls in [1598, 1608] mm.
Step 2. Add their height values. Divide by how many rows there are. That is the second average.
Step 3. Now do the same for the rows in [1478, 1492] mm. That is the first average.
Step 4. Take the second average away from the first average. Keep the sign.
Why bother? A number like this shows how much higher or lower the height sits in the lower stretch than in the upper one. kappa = -5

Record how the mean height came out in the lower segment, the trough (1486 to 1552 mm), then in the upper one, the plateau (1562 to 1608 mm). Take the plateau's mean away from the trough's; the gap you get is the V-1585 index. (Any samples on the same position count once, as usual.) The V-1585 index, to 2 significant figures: -1.7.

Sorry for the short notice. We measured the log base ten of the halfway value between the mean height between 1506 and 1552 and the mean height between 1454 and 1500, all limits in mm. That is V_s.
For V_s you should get 1.16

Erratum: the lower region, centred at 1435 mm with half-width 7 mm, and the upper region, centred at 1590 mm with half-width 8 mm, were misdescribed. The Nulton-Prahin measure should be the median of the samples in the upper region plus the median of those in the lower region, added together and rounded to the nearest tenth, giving 32.0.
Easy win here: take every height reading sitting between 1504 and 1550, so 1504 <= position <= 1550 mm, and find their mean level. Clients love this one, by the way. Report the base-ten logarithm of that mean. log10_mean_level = 1.186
